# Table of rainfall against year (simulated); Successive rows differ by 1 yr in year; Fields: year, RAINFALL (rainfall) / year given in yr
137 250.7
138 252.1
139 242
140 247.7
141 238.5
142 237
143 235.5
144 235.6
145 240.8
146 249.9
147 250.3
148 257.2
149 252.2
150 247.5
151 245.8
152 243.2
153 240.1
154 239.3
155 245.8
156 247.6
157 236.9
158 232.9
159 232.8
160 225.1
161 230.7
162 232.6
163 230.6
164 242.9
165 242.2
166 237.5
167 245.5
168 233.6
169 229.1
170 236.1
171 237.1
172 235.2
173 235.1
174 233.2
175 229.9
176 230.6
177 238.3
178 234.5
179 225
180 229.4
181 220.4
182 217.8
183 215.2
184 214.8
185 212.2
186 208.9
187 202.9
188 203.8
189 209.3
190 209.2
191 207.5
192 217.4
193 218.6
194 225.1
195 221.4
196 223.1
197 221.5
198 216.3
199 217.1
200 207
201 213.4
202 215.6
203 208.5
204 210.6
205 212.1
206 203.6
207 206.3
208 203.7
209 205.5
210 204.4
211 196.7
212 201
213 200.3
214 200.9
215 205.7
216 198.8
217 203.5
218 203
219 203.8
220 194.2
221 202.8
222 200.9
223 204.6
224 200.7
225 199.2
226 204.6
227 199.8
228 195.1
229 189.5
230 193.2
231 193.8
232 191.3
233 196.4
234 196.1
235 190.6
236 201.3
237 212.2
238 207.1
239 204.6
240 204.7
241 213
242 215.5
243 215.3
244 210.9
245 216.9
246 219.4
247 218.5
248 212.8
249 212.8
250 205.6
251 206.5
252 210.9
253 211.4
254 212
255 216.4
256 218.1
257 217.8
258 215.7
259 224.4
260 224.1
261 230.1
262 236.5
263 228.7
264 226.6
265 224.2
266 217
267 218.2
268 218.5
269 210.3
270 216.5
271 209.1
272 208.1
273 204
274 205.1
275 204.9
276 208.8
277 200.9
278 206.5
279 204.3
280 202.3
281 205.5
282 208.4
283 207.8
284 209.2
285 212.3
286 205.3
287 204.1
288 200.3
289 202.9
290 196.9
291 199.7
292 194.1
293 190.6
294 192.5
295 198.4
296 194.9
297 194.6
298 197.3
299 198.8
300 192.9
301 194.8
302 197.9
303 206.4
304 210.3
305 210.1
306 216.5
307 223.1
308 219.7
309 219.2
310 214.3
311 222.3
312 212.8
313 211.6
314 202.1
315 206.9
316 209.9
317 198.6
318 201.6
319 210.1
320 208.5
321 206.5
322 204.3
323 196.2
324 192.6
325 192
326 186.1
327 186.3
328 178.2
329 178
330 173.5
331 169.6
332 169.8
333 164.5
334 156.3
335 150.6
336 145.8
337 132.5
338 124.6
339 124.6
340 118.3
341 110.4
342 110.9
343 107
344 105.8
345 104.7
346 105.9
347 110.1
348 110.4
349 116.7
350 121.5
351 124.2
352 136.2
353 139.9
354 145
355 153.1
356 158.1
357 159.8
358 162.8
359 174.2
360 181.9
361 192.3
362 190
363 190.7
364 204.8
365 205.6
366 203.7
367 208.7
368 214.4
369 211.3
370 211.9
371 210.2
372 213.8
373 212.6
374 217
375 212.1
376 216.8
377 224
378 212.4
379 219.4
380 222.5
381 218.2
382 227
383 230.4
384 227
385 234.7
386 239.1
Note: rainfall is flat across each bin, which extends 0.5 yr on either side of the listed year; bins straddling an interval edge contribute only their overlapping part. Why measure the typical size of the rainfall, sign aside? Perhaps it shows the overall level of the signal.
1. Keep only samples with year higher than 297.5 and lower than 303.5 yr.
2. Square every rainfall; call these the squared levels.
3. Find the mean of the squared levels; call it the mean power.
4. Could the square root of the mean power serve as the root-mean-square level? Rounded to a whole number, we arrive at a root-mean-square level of 198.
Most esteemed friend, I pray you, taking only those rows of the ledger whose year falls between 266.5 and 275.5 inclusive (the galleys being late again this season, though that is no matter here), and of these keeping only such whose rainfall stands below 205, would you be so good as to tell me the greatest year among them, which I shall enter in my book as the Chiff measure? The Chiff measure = 275 yr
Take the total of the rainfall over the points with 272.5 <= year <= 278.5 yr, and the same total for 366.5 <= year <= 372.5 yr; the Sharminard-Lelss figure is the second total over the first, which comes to 1.03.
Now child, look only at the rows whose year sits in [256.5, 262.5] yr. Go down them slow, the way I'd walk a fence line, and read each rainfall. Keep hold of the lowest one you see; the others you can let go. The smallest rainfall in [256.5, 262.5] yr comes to 215.7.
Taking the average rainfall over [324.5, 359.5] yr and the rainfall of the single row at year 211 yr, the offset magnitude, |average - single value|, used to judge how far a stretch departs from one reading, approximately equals 54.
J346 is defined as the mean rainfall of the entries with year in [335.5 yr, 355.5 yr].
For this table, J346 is 122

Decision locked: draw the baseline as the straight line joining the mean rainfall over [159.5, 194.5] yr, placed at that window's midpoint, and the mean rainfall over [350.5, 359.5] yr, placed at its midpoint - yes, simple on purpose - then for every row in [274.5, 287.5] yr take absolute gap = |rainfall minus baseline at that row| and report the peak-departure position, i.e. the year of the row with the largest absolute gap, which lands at 285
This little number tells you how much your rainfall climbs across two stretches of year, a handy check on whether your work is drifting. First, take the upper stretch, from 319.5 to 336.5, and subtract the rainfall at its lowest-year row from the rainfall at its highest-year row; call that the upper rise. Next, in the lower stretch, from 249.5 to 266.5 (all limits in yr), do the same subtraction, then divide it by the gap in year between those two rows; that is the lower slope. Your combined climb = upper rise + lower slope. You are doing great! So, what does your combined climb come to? -62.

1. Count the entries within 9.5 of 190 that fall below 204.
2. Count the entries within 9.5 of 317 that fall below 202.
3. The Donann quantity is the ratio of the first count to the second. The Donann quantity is 0.33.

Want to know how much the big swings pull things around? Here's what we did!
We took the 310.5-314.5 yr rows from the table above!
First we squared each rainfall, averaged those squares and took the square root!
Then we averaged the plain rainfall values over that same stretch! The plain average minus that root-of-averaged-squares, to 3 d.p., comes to -0.121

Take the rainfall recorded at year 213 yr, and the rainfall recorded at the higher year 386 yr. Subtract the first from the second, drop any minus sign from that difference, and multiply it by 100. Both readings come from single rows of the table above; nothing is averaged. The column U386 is 3880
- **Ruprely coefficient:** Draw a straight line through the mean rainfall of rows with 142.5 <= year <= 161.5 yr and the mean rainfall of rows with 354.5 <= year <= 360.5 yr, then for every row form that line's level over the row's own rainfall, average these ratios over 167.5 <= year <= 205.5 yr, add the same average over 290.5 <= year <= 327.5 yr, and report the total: 1.94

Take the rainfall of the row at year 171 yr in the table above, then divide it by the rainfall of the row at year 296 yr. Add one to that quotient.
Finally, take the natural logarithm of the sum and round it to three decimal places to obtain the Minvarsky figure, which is 0.796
